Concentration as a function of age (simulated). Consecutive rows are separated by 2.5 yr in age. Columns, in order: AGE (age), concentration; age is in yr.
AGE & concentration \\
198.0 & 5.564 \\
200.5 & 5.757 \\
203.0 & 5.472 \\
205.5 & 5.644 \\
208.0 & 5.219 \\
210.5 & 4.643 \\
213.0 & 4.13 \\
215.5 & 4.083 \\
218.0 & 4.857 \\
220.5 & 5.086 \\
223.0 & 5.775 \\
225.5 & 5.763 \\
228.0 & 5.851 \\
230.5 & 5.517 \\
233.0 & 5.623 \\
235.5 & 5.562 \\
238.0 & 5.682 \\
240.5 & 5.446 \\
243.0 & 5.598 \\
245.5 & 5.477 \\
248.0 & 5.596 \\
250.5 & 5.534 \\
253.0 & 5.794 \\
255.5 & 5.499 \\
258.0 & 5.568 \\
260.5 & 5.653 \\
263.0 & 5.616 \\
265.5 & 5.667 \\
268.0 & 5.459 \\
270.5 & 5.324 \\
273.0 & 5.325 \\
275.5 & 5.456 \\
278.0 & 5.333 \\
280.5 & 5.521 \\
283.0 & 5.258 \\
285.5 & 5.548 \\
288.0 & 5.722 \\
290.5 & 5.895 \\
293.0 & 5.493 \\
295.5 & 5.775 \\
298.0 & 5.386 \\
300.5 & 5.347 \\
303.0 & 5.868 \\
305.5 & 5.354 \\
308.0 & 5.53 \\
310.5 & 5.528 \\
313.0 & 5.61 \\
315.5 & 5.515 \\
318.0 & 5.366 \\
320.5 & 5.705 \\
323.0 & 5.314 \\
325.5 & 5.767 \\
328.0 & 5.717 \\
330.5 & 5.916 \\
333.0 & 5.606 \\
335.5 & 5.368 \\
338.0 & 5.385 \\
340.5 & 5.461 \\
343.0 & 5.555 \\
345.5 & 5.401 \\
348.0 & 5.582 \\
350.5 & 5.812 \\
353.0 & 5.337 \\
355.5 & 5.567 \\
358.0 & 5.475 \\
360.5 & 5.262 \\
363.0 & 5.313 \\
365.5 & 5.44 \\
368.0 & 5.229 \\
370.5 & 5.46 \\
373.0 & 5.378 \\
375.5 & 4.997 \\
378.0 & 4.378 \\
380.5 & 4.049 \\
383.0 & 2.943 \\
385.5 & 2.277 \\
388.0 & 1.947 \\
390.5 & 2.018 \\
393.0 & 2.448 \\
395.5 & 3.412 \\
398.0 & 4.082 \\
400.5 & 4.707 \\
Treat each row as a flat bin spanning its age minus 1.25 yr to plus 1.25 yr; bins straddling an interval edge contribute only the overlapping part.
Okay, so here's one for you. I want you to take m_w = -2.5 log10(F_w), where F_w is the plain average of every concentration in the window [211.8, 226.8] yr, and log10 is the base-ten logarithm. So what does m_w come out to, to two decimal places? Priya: -1.74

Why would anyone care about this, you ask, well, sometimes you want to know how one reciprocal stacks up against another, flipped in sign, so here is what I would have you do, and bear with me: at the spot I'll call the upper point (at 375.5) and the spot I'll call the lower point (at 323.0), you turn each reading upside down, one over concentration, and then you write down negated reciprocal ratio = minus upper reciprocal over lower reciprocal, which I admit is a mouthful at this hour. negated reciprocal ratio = -1.06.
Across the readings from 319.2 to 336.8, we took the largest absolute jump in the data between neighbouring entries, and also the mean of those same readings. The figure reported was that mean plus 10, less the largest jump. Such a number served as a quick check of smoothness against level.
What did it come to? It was 15.2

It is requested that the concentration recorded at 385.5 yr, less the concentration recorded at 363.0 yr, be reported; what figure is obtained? -3.0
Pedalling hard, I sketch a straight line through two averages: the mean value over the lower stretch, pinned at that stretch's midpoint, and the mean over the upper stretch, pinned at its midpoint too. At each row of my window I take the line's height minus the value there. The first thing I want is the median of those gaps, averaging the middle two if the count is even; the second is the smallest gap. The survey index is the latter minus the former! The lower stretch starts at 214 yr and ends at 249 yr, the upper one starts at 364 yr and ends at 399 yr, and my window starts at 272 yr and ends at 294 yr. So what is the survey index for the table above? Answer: -0.48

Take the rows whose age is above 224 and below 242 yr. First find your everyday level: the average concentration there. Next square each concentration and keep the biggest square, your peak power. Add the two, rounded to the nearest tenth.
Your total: 39.9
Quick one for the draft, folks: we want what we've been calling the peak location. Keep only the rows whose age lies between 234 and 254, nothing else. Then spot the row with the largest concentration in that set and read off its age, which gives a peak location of 253.0 yr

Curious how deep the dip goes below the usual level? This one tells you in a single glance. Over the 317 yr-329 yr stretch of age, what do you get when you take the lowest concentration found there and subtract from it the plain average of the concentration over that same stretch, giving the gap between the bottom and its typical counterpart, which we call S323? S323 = -0.26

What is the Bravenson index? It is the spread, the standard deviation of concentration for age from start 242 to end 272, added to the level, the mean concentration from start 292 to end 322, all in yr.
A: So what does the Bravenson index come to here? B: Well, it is 5.7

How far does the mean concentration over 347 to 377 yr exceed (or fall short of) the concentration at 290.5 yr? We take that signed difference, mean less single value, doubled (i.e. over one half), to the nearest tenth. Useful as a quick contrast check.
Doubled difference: -1.0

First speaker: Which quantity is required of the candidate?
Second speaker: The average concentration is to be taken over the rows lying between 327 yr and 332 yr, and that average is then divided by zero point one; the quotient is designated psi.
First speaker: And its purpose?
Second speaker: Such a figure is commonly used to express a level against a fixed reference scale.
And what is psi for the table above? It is 58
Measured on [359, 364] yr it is 53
